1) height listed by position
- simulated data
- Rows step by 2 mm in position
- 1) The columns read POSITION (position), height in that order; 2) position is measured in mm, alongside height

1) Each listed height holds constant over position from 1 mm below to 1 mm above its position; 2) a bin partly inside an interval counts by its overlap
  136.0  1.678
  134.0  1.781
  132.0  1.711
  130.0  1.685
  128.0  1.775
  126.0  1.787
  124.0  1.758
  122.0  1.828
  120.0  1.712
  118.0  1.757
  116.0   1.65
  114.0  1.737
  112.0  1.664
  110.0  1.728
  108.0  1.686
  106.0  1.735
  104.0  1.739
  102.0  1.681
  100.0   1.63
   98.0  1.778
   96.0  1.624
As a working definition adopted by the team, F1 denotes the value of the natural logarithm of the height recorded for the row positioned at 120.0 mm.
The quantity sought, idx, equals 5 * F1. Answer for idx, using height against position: 2.69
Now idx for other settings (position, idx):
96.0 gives 2.42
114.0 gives 2.76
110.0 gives 2.73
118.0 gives 2.82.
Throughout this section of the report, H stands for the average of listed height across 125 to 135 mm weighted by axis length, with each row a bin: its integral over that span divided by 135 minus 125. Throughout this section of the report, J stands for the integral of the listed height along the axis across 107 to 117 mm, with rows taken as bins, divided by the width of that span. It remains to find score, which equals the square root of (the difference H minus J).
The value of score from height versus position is 0.23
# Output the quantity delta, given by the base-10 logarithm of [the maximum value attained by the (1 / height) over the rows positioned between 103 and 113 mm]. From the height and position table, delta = -0.221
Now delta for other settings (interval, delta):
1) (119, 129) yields -0.234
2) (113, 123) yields -0.217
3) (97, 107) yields -0.212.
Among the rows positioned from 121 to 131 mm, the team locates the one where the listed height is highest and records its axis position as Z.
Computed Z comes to 122.0 mm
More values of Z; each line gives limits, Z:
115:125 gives 122.0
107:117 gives 114.0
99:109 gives 104.0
